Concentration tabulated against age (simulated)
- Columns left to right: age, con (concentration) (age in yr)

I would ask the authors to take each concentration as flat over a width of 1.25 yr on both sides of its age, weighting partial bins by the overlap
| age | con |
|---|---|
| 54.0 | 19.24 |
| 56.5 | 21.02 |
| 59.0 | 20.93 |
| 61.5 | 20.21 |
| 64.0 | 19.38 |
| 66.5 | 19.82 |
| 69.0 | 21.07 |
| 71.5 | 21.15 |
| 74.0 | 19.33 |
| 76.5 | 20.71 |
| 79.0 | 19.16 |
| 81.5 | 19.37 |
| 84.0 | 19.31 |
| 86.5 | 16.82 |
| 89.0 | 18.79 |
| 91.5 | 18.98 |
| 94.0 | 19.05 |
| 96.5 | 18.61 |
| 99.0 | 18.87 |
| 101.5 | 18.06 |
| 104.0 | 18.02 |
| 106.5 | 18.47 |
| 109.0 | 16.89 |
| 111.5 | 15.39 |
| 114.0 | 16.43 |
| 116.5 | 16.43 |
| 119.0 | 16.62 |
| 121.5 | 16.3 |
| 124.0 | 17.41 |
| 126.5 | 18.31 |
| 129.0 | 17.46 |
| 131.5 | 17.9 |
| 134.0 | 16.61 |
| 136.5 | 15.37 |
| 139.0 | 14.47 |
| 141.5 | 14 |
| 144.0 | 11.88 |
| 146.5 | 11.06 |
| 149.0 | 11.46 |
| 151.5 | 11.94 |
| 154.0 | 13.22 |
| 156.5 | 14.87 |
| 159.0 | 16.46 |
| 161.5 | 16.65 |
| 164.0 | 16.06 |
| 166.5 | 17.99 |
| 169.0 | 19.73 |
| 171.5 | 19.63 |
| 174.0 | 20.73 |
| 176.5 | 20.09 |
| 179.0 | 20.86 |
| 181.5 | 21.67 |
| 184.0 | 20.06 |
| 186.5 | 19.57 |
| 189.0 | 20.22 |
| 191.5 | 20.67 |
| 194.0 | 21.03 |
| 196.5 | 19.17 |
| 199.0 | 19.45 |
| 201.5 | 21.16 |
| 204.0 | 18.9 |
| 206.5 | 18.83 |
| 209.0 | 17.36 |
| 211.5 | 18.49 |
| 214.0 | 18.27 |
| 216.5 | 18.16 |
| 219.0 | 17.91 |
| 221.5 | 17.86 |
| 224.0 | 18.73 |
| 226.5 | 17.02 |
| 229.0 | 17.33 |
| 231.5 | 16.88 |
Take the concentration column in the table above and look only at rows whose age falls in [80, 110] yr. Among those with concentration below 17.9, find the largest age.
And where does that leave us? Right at 109.0 yr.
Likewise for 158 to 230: 229.0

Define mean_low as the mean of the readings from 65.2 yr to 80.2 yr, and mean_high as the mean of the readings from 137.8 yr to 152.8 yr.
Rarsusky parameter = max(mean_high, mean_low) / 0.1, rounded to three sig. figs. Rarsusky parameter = 202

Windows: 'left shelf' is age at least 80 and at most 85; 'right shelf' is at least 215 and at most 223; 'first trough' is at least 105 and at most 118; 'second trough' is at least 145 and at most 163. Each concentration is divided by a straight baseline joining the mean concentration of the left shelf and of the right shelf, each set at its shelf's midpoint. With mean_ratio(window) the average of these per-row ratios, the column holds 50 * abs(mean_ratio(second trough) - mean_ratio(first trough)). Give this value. 7.2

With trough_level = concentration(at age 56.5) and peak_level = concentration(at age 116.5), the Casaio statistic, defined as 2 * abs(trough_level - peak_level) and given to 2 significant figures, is 9.2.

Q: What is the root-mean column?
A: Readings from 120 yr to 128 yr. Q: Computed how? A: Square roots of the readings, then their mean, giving 4.16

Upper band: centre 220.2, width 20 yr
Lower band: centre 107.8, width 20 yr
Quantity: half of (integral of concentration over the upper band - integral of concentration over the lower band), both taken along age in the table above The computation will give 7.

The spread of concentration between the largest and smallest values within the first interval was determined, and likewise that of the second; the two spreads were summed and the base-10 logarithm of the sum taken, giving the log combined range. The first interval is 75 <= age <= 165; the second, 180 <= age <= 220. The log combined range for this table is 1.14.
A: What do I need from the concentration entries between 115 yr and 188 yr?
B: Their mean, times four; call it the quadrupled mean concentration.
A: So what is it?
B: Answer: 67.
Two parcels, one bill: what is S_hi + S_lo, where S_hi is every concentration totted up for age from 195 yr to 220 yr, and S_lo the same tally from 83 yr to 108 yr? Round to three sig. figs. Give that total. 373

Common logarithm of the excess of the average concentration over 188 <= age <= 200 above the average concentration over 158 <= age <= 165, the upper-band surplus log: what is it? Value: 0.6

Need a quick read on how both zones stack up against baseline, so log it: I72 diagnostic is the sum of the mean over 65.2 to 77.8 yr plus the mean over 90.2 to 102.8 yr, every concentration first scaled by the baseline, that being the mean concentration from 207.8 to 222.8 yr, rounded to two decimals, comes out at 2.17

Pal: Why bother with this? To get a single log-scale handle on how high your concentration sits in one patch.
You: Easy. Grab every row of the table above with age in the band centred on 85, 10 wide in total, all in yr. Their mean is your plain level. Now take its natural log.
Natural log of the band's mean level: 2.9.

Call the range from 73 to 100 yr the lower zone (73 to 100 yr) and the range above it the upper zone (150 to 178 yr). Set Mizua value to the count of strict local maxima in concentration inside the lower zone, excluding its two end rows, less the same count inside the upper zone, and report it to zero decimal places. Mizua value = 0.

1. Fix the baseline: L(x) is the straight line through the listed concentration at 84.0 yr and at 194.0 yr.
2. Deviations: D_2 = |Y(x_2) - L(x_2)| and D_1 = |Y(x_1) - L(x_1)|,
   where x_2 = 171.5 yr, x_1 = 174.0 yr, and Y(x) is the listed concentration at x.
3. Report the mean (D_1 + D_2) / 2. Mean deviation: 0.5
